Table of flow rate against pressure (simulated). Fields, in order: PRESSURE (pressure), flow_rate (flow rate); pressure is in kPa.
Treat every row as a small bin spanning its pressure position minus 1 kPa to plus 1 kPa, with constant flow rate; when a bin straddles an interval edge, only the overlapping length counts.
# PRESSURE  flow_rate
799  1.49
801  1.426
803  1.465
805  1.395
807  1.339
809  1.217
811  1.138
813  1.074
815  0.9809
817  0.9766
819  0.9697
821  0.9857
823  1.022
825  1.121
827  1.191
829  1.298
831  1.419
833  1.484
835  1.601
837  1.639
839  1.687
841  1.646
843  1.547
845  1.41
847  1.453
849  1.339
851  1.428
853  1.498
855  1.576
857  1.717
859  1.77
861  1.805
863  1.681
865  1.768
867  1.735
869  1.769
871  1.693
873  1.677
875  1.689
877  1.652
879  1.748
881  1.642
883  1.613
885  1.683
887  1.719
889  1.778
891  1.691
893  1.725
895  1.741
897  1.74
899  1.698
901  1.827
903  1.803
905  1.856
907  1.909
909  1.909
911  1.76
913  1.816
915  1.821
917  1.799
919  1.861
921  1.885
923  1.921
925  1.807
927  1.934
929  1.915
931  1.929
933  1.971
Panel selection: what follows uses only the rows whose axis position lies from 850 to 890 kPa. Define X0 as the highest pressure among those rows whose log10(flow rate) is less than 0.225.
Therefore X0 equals 883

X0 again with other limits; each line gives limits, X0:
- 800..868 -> 855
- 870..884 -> 883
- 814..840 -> 837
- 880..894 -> 883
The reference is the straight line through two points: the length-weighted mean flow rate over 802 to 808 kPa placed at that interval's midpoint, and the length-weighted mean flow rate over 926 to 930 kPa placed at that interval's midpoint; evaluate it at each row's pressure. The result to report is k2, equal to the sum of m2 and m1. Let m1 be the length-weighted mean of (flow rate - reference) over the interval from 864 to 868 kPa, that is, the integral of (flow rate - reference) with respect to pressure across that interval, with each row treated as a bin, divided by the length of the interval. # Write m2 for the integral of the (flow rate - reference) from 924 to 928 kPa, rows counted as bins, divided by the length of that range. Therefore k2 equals 0.05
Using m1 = 0.09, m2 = -0.045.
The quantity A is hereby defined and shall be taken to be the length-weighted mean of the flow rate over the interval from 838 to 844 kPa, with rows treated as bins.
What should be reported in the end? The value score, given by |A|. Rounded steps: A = 1.6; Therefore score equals 1.6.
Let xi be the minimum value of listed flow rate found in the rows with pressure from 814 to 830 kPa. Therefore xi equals 0.9697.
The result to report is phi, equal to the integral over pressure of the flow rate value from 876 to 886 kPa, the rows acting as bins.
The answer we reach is 17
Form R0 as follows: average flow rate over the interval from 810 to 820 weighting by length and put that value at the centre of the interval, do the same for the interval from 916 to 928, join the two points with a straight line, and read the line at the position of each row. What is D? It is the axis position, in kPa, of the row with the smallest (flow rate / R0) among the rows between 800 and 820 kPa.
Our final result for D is 819 kPa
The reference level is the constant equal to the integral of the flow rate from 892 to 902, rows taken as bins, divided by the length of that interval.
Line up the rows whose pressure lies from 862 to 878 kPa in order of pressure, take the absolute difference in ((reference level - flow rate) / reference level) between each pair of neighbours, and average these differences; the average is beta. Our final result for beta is 0.024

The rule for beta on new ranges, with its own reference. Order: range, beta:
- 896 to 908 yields 0.034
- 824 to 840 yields 0.046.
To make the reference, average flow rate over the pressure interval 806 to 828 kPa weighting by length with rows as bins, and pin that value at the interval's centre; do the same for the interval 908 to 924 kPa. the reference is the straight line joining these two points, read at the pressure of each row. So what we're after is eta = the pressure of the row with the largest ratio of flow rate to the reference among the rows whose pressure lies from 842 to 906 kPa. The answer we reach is 861 kPa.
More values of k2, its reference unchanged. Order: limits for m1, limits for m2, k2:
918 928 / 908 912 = -0.03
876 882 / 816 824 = -0.51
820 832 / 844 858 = -0.42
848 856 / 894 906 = -0.17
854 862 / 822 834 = -0.15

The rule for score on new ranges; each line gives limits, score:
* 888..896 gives 1.7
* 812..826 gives 1.0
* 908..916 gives 1.8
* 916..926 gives 1.9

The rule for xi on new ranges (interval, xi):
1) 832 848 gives 1.41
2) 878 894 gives 1.613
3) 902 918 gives 1.76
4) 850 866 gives 1.428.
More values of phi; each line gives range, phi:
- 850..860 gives 16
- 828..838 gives 15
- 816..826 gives 10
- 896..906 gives 18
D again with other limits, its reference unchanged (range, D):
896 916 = 911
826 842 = 827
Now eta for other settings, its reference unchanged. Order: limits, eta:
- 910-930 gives 923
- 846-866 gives 861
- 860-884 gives 861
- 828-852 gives 839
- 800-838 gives 803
